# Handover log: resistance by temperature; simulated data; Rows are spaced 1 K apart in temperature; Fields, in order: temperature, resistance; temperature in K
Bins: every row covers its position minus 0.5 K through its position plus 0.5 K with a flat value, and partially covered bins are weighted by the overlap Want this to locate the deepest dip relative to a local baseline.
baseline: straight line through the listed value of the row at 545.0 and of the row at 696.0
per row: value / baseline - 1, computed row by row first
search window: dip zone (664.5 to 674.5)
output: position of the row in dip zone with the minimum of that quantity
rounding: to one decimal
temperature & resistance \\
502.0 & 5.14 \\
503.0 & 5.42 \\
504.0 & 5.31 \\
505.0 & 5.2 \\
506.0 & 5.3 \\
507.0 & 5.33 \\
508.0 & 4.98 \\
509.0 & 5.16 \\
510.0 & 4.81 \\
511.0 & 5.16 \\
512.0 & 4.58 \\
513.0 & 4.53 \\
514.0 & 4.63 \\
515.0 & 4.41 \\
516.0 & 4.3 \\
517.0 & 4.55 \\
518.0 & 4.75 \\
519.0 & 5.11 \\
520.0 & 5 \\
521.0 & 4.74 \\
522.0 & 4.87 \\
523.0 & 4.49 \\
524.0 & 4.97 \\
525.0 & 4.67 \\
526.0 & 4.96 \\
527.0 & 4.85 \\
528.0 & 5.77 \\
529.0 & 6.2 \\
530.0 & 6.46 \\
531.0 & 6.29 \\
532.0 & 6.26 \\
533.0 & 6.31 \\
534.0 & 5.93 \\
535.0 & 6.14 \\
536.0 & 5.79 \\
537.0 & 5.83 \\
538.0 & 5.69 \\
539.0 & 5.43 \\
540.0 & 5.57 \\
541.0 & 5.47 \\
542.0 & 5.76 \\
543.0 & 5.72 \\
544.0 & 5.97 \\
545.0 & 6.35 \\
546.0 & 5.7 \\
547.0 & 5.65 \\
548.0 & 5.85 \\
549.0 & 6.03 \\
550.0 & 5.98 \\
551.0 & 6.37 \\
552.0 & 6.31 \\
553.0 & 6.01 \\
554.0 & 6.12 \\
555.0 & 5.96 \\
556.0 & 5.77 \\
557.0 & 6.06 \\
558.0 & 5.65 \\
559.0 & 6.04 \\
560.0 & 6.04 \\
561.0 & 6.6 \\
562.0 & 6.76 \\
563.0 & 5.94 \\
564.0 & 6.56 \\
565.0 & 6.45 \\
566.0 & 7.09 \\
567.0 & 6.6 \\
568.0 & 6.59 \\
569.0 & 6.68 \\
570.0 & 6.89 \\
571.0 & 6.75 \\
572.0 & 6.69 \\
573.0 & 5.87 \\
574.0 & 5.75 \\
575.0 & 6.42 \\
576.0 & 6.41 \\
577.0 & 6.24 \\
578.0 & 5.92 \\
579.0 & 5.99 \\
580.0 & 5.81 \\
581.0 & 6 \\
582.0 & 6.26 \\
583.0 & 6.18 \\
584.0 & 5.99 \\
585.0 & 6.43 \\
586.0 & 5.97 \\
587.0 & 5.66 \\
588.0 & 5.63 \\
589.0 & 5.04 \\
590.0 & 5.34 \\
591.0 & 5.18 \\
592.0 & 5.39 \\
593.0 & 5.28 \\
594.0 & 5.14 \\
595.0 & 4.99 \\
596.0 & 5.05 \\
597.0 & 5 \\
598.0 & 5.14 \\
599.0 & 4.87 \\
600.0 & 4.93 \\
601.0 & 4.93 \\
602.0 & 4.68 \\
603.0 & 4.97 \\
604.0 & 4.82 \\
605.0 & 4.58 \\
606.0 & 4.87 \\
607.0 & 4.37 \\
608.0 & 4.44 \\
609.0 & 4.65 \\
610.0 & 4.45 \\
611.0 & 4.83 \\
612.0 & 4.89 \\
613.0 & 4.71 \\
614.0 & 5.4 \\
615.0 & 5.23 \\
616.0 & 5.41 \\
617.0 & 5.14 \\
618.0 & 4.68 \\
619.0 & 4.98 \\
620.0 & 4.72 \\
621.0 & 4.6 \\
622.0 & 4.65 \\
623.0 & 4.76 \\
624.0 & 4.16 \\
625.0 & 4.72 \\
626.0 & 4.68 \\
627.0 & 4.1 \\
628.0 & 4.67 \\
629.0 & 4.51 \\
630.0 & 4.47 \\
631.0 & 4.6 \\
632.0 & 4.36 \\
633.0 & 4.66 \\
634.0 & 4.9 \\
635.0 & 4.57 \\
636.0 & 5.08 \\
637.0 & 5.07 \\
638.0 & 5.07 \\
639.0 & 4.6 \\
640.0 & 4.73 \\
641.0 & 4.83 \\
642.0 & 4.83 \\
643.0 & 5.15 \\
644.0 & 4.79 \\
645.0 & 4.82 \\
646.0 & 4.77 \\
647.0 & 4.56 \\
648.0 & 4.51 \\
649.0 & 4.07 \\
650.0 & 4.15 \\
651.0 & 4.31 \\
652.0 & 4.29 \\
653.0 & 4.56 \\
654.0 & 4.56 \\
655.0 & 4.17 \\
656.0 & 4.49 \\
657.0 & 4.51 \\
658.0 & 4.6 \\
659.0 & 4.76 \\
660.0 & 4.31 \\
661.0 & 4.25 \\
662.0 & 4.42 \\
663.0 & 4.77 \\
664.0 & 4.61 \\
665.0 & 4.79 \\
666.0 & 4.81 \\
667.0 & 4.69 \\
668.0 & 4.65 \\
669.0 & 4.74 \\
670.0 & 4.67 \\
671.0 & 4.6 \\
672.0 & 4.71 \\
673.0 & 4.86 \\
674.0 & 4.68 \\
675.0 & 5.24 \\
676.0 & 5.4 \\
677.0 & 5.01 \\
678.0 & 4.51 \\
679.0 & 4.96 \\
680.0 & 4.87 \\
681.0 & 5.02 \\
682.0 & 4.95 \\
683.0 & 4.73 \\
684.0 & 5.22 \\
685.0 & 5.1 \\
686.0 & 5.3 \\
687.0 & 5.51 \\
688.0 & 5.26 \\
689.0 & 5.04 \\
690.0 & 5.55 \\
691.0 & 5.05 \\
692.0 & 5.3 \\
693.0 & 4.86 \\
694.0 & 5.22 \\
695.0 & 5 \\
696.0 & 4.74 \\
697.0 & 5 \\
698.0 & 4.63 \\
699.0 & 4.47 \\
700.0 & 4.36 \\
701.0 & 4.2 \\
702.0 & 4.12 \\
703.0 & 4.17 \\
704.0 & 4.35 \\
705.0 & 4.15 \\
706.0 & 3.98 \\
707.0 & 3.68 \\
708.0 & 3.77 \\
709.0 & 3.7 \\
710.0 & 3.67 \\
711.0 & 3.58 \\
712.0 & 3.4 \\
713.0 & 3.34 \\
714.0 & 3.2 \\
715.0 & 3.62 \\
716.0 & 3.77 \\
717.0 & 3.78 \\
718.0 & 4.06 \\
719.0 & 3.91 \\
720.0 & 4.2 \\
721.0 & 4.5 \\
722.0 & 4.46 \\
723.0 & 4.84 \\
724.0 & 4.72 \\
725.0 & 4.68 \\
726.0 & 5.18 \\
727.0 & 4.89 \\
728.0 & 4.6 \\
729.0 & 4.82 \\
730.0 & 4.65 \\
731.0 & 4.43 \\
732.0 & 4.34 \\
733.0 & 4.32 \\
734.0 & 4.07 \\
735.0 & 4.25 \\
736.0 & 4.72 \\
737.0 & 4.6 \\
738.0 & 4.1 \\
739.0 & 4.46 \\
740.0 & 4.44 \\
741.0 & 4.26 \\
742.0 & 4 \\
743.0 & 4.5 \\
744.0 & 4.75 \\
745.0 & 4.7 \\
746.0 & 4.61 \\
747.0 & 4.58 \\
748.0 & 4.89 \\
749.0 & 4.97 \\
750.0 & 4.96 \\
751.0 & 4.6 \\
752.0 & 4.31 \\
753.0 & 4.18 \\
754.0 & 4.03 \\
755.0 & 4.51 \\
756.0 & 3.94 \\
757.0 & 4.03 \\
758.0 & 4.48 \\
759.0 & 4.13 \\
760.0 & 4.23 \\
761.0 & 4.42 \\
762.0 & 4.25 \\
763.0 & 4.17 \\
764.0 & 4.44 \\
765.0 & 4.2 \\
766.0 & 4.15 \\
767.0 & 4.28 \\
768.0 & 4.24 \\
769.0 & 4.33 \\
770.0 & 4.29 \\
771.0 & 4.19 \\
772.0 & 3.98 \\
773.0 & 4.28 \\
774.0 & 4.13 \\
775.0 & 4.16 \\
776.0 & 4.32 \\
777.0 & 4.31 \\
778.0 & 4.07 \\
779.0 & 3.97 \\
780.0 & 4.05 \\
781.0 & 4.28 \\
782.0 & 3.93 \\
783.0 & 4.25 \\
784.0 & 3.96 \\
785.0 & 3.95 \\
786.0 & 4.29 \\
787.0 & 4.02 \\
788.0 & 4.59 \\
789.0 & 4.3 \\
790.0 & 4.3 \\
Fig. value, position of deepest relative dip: 671.0 K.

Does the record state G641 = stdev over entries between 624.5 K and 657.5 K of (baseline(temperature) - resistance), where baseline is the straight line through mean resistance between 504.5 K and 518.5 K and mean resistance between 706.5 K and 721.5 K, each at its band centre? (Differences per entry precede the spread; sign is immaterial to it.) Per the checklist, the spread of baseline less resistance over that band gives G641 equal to 0.27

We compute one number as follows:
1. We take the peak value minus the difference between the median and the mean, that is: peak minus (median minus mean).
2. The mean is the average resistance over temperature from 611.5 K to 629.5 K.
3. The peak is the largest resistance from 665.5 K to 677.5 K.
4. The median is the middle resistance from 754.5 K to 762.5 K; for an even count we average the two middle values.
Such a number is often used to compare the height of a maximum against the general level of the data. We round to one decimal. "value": 5.9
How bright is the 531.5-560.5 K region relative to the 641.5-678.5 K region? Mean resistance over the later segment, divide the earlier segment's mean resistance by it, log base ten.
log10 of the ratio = 0.106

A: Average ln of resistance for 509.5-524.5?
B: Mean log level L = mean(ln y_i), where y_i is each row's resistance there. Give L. 1.55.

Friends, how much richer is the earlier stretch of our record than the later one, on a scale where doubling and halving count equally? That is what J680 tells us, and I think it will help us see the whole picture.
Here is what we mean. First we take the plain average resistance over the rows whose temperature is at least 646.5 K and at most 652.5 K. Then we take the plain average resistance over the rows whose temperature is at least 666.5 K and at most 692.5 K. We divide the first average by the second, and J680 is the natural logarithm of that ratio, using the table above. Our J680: -0.14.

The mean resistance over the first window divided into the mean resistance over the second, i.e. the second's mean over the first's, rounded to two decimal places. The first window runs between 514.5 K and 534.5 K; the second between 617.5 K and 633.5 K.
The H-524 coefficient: 0.87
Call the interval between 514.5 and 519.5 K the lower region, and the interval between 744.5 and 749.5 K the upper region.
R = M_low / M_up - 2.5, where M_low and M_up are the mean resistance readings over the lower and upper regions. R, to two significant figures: -1.5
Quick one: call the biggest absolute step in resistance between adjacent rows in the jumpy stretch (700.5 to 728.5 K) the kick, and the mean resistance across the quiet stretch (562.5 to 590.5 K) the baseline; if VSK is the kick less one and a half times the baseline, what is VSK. -8.78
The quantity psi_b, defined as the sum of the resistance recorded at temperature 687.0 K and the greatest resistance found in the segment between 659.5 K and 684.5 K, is 10.9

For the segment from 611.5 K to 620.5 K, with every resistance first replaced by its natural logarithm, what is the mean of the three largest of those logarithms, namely 1.68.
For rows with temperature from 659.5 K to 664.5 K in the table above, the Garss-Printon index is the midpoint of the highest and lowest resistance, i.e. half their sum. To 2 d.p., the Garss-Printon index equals 4.51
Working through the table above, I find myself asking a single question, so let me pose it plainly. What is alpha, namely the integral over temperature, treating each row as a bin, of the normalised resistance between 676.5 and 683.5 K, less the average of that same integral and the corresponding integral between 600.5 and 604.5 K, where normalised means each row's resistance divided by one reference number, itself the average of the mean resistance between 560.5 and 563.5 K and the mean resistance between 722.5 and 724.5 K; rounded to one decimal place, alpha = 1.3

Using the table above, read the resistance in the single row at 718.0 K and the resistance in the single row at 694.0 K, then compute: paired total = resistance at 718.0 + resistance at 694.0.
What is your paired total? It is 9.3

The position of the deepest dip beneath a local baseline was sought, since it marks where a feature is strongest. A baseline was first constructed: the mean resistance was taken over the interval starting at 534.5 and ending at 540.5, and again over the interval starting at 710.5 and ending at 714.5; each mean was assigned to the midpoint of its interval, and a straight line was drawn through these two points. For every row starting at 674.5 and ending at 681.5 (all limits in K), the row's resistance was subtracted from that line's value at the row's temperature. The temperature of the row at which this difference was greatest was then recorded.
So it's 678.0 K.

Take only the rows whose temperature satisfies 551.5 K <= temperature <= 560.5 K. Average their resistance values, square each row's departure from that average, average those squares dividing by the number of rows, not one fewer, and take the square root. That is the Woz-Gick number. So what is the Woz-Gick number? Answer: 0.18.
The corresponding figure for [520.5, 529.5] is 0.53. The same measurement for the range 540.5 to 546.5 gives 0.27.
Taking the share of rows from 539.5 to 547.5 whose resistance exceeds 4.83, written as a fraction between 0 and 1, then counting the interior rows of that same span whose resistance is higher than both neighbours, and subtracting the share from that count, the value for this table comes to 1.0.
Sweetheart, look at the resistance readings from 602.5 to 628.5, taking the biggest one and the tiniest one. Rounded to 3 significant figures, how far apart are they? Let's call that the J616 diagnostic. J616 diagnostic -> 1.31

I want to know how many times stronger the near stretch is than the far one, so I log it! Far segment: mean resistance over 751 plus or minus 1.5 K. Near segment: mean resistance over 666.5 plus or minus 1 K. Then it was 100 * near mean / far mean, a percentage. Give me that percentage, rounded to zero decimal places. 103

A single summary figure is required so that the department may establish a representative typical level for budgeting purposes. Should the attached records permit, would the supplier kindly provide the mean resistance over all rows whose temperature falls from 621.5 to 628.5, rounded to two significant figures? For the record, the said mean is 4.5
